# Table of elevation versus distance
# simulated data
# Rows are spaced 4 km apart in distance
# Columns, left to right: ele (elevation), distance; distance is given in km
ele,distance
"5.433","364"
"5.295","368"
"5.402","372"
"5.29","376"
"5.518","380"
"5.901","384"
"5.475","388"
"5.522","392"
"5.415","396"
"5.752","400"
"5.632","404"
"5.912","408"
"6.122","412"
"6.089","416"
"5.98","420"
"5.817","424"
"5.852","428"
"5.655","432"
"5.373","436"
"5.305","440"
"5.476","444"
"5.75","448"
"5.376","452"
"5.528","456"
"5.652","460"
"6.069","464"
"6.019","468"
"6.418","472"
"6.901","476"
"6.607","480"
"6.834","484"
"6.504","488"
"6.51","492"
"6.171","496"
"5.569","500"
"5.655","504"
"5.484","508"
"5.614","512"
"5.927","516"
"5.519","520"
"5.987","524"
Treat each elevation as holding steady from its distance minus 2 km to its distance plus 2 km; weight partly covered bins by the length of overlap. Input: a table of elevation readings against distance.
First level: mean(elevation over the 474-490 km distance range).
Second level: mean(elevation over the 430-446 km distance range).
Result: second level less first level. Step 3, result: -1.3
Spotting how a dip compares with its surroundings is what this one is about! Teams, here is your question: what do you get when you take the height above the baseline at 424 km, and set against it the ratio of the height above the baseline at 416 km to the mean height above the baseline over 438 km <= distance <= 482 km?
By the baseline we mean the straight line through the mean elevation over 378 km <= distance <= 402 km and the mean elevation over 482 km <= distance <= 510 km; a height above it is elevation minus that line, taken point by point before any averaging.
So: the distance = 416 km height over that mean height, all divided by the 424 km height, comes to -475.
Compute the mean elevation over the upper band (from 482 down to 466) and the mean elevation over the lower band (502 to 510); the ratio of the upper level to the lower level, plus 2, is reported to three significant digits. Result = 3.16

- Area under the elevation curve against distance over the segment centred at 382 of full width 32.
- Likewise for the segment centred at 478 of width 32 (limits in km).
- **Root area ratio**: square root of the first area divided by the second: 0.92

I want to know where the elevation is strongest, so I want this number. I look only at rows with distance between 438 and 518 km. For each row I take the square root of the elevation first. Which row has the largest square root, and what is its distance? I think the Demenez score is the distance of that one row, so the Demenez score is 476 km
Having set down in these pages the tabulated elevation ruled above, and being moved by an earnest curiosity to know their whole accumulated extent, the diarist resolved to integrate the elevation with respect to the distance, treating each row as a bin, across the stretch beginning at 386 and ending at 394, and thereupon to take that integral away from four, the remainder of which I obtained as -40.0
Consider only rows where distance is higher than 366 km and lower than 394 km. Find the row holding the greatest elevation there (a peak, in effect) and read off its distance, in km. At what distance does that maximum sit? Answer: 384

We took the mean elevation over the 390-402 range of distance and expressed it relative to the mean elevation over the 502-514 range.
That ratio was 0.996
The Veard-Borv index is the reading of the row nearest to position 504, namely 5.655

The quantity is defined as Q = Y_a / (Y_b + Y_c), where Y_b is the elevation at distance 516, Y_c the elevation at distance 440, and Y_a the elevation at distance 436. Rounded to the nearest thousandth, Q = 0.478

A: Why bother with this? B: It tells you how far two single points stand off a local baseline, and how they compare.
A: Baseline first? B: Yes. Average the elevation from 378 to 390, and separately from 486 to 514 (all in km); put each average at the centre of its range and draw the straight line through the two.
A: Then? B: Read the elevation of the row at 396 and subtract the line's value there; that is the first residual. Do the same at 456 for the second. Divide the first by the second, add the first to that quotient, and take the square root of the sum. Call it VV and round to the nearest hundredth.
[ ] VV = 0.78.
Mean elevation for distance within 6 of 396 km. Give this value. 5.56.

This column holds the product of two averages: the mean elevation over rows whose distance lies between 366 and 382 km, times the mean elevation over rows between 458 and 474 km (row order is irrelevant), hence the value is 32.5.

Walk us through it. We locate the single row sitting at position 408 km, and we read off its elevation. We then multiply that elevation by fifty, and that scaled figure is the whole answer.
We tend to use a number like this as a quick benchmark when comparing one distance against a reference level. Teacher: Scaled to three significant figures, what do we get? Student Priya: 296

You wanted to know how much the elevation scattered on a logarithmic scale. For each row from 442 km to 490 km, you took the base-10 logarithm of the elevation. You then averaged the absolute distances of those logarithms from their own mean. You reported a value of 0.033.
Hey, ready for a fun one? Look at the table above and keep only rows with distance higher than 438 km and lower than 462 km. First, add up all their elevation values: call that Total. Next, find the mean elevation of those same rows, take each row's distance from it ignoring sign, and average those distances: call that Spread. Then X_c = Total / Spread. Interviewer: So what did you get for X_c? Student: 257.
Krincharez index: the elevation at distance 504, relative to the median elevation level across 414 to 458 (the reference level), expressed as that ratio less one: 0.00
